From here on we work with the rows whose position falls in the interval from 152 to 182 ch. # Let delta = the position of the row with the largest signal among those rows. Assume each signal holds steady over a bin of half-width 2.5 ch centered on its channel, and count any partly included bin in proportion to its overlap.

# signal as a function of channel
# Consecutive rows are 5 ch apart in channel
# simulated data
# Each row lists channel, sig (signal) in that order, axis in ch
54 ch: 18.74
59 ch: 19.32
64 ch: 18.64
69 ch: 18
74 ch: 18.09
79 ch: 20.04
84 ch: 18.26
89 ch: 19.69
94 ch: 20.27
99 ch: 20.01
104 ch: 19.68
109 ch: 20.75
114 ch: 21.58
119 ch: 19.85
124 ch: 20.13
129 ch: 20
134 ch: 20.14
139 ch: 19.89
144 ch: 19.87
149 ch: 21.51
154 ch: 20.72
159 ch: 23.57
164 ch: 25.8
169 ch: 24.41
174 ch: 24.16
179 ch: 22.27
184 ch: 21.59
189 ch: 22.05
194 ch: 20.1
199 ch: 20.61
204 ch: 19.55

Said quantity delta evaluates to 164 ch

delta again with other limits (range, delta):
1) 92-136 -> 114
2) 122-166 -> 164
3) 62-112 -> 109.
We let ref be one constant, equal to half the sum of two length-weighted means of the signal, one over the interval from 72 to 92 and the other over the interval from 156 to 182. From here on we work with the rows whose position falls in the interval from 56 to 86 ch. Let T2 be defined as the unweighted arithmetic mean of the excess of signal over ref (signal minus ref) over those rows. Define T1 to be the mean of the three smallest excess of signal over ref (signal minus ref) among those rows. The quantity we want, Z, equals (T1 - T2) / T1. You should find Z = 0.2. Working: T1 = -3.4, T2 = -2.8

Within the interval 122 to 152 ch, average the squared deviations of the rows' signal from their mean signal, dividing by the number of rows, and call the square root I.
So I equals 0.6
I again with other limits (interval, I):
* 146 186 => 1.6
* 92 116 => 0.7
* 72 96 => 0.9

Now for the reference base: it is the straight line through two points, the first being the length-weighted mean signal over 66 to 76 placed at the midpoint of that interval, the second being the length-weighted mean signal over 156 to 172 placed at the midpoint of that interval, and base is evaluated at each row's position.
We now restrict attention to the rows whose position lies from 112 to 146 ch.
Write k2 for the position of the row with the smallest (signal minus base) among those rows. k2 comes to 144 ch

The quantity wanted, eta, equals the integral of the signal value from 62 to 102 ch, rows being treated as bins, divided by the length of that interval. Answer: 19.1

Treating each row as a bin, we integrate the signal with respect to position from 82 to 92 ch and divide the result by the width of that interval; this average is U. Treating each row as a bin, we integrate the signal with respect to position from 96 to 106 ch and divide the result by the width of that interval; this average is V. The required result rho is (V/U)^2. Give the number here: 1.1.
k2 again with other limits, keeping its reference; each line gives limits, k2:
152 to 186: 184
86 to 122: 119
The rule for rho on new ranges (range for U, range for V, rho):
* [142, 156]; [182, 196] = 1.1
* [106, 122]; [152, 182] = 1.3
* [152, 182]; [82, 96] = 0.7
